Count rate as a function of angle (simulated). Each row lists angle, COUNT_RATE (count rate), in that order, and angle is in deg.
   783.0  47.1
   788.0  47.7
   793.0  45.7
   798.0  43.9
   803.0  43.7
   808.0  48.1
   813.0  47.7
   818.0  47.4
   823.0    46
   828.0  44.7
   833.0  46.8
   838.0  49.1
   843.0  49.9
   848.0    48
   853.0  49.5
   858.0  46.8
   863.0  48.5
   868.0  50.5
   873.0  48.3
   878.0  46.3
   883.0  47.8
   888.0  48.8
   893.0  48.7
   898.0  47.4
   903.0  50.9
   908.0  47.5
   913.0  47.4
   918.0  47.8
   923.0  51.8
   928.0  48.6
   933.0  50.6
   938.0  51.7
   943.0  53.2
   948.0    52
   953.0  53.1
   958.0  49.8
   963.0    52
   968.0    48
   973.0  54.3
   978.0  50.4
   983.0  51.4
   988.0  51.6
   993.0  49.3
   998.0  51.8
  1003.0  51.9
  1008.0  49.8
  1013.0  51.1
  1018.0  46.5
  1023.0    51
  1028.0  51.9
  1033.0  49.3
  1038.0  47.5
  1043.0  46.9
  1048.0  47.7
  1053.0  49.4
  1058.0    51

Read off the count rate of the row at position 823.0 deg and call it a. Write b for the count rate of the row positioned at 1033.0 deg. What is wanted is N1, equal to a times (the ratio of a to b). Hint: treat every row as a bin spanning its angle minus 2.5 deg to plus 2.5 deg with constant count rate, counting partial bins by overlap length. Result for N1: 43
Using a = 46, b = 49.3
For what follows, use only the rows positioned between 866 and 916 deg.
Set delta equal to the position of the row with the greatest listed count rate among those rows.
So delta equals 903.0 deg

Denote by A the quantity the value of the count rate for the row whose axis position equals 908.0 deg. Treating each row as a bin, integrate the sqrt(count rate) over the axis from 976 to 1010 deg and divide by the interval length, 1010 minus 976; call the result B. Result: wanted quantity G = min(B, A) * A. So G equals 339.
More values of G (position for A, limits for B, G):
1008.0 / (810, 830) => 340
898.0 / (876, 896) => 328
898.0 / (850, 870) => 331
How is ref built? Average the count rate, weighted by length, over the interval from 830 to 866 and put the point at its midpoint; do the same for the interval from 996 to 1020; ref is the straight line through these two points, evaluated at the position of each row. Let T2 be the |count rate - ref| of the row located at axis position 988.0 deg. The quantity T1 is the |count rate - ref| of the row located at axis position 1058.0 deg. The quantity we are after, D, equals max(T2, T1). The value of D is 1.6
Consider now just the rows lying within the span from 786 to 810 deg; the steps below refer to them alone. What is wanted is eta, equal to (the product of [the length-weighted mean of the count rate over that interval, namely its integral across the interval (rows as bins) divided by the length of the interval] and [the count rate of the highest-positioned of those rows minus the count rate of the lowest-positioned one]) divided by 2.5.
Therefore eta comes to 7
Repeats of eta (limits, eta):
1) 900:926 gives 18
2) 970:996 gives -103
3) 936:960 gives -40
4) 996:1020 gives -107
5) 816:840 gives 32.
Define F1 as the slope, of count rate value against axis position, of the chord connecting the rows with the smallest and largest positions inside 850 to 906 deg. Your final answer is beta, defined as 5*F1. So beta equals 0.1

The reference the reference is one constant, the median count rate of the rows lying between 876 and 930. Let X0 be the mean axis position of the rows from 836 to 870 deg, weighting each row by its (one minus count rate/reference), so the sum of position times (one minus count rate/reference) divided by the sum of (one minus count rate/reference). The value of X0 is 853.1 deg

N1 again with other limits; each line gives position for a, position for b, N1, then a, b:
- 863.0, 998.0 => 45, 48.5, 51.8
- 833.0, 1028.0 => 42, 46.8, 51.9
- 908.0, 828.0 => 50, 47.5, 44.7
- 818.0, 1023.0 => 44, 47.4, 51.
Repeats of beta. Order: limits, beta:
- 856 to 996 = 0.1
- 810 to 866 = 0.1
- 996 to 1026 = -0.2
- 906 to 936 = 0.6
